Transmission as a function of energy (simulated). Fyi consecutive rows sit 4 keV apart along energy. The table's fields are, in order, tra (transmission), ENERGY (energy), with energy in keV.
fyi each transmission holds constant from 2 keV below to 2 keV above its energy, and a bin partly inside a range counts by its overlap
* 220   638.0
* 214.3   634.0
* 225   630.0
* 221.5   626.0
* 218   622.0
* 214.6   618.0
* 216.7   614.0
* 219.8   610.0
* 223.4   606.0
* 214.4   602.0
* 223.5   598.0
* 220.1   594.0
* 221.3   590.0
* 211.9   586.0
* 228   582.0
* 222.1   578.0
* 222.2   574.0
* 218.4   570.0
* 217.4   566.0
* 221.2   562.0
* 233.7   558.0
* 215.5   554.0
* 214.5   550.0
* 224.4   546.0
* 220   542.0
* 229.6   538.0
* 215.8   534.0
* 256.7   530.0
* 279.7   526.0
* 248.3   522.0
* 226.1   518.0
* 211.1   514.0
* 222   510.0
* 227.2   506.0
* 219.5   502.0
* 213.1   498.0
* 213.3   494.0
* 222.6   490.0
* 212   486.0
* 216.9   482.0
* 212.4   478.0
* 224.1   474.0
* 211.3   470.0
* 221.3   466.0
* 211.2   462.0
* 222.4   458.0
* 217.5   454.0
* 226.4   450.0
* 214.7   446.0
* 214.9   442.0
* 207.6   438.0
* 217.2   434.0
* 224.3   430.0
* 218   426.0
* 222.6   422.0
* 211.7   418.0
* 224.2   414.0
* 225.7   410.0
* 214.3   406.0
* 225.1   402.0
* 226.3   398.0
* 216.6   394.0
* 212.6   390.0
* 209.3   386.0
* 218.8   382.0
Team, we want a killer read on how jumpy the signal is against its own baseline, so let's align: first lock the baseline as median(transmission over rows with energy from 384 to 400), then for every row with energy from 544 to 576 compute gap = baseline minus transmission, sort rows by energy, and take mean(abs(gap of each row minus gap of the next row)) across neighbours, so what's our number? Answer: 7.2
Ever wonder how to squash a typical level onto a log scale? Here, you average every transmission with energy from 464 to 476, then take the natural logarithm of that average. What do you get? 5.39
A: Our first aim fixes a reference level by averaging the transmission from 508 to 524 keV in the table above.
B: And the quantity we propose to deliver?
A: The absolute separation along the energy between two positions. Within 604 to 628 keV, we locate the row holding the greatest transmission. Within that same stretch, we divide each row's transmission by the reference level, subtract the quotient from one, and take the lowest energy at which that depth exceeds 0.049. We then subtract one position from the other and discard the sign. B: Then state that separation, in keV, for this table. 12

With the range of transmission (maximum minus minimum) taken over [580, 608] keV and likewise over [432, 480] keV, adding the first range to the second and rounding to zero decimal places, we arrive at 35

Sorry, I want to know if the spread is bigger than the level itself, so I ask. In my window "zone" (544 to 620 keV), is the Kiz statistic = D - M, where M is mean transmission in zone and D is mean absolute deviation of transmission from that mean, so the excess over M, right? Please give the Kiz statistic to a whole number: -216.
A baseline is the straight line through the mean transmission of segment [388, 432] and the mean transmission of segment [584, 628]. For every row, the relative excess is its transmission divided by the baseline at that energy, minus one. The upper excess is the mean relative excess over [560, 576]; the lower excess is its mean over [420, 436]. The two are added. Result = 0.0063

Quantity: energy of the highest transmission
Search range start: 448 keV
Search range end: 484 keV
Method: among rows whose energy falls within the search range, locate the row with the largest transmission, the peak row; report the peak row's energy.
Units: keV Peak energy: 450.0 keV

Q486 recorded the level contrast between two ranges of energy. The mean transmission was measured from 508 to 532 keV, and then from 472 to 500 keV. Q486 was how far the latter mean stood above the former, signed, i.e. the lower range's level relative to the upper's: -24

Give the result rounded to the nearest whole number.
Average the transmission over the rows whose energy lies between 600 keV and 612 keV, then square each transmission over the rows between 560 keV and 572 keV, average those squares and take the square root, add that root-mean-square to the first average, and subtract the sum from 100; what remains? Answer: -338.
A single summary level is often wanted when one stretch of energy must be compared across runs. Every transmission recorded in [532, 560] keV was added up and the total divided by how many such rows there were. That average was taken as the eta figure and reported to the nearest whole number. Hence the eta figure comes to 222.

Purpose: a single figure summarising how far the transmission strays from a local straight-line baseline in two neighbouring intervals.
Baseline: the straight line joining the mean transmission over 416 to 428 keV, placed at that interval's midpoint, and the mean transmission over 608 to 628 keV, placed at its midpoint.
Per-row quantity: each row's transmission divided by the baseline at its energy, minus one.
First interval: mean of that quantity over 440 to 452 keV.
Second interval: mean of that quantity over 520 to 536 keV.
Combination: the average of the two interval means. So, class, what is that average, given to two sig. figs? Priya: 0.077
